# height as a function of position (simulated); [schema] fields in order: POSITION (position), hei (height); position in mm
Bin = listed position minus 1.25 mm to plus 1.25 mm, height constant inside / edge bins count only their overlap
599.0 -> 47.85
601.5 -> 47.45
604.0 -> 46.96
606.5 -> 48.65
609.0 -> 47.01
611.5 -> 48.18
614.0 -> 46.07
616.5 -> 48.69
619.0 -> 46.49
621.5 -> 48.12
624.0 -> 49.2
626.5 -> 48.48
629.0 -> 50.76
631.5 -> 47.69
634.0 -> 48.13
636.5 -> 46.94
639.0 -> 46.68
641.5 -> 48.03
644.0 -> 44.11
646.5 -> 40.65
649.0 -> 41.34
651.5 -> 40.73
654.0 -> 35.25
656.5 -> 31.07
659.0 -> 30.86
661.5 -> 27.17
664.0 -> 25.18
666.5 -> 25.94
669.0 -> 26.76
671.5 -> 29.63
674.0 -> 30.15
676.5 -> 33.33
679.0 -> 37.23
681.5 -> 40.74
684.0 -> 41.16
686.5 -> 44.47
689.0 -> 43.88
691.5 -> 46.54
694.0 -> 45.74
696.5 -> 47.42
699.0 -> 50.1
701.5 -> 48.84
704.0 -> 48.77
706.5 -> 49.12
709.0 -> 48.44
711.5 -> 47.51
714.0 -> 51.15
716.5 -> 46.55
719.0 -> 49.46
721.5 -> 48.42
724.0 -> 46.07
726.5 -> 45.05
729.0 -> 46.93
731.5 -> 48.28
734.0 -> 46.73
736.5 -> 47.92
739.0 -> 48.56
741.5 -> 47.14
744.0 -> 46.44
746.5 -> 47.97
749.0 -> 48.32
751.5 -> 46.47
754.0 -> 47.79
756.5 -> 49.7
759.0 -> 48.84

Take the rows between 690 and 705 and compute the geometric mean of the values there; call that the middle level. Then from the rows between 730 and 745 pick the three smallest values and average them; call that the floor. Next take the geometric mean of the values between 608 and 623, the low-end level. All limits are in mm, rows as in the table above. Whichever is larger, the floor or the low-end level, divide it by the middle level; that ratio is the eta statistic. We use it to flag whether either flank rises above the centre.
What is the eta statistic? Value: 0.99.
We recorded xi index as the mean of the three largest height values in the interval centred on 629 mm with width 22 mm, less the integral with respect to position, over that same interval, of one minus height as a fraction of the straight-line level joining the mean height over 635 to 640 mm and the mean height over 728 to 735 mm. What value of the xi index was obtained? 50.1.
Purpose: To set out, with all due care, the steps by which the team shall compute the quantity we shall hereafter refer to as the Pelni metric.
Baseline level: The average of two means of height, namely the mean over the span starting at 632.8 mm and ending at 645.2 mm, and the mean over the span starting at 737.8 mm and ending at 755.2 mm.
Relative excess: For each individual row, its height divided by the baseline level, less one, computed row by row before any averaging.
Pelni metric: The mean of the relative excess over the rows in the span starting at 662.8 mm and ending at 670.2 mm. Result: -0.45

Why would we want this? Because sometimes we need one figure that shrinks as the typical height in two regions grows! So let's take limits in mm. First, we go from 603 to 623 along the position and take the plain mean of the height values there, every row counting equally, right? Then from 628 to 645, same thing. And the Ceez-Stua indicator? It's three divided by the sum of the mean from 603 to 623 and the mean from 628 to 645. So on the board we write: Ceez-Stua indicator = 0.0316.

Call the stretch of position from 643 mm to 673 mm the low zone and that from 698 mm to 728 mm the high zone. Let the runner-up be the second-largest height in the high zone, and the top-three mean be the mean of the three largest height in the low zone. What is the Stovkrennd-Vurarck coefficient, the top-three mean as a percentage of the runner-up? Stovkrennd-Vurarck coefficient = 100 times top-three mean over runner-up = 84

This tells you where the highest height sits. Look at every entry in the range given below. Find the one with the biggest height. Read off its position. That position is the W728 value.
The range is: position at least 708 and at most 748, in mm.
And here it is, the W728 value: 714.0 mm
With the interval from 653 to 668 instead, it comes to 654.0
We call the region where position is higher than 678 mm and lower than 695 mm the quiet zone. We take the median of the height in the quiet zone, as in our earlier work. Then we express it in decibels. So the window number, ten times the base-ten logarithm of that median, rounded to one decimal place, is 16.4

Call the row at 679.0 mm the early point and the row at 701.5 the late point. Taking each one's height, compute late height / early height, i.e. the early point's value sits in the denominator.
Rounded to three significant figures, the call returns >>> 1.31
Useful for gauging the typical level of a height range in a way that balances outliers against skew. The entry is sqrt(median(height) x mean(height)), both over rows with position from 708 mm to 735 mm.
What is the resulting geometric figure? 47.6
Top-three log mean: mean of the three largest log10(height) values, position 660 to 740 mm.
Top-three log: 1.701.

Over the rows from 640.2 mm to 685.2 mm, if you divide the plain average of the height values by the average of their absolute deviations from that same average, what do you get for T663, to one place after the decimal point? 5.8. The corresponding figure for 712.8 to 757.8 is 41.4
